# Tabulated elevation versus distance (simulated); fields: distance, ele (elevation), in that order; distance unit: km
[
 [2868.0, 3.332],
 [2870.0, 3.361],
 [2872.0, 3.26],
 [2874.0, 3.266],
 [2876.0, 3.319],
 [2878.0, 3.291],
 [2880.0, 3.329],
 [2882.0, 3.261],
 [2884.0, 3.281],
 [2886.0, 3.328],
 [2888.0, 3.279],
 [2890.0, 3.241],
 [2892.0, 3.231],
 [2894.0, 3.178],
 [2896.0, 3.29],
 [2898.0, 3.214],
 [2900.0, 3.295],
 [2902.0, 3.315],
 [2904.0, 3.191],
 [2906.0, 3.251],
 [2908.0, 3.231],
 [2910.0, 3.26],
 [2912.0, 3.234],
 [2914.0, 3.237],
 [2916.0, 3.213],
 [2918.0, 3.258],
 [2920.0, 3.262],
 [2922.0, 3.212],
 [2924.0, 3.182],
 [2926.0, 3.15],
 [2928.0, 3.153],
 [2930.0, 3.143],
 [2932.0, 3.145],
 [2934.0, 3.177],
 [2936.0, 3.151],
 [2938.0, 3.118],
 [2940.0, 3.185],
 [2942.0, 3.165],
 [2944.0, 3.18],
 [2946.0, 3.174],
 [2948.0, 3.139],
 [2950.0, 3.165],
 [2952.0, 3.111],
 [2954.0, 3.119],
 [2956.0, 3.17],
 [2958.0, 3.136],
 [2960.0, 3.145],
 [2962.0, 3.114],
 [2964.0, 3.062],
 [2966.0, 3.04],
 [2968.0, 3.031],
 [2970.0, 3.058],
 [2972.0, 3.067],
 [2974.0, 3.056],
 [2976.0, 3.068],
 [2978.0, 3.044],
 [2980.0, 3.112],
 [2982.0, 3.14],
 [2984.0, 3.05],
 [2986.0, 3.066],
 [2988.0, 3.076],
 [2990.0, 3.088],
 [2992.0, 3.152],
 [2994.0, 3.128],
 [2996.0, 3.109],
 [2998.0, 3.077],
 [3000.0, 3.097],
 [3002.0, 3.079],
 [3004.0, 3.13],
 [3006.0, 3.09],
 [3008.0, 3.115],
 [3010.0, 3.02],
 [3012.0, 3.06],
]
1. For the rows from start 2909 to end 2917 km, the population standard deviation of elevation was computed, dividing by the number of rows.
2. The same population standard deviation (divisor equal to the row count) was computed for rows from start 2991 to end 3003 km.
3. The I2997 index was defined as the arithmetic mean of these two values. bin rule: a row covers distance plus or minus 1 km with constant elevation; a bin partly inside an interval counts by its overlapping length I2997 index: 0.022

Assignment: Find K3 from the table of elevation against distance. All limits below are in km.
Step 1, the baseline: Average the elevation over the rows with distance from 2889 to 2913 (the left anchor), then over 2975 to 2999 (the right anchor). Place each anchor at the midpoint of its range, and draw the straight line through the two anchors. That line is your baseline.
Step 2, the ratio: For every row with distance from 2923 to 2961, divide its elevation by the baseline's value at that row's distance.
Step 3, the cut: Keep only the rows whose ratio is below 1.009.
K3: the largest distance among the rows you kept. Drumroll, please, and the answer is 2960.0 km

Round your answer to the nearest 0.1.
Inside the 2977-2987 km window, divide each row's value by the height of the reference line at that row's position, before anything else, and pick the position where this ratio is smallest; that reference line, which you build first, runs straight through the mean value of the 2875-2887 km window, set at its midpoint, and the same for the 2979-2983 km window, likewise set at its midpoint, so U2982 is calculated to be 2978.0 km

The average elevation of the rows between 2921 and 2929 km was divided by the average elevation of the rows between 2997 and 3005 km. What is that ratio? 1.025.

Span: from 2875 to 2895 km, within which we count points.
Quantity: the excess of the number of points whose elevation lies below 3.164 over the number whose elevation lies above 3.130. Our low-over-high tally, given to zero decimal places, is -10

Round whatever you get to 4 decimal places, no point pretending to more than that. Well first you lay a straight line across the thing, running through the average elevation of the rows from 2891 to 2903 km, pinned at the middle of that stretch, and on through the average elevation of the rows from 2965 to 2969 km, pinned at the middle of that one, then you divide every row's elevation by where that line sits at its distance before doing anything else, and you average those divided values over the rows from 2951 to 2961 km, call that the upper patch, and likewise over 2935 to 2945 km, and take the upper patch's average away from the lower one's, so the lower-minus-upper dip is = -0.0088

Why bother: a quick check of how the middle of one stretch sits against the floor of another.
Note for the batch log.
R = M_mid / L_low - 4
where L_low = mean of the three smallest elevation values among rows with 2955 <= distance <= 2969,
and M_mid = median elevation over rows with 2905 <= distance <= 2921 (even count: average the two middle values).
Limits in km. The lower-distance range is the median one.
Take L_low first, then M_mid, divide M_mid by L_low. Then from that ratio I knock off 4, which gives -2.93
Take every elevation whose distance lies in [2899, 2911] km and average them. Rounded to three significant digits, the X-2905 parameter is 3.26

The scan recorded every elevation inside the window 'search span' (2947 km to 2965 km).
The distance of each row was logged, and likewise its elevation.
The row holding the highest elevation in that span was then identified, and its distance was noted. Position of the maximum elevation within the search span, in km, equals 2956.0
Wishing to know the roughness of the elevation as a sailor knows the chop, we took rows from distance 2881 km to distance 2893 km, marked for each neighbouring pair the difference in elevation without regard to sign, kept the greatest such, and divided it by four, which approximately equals 0.012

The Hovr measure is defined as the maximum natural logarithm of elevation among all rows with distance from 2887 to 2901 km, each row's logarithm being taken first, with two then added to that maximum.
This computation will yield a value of 3.19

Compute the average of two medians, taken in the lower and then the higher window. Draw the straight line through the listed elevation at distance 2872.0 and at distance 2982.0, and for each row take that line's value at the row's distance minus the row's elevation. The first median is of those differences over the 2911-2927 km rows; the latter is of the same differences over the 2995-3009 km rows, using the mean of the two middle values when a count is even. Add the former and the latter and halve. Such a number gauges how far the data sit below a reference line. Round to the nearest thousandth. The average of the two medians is 0.006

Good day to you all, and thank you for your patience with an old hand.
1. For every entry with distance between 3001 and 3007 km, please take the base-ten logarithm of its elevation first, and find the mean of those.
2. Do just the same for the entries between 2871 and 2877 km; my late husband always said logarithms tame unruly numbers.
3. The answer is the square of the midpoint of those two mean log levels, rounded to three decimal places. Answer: 0.254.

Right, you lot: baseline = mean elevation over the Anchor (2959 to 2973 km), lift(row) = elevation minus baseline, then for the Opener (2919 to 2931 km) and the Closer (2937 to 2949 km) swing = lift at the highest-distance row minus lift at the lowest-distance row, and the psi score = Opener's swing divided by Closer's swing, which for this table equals -5.7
